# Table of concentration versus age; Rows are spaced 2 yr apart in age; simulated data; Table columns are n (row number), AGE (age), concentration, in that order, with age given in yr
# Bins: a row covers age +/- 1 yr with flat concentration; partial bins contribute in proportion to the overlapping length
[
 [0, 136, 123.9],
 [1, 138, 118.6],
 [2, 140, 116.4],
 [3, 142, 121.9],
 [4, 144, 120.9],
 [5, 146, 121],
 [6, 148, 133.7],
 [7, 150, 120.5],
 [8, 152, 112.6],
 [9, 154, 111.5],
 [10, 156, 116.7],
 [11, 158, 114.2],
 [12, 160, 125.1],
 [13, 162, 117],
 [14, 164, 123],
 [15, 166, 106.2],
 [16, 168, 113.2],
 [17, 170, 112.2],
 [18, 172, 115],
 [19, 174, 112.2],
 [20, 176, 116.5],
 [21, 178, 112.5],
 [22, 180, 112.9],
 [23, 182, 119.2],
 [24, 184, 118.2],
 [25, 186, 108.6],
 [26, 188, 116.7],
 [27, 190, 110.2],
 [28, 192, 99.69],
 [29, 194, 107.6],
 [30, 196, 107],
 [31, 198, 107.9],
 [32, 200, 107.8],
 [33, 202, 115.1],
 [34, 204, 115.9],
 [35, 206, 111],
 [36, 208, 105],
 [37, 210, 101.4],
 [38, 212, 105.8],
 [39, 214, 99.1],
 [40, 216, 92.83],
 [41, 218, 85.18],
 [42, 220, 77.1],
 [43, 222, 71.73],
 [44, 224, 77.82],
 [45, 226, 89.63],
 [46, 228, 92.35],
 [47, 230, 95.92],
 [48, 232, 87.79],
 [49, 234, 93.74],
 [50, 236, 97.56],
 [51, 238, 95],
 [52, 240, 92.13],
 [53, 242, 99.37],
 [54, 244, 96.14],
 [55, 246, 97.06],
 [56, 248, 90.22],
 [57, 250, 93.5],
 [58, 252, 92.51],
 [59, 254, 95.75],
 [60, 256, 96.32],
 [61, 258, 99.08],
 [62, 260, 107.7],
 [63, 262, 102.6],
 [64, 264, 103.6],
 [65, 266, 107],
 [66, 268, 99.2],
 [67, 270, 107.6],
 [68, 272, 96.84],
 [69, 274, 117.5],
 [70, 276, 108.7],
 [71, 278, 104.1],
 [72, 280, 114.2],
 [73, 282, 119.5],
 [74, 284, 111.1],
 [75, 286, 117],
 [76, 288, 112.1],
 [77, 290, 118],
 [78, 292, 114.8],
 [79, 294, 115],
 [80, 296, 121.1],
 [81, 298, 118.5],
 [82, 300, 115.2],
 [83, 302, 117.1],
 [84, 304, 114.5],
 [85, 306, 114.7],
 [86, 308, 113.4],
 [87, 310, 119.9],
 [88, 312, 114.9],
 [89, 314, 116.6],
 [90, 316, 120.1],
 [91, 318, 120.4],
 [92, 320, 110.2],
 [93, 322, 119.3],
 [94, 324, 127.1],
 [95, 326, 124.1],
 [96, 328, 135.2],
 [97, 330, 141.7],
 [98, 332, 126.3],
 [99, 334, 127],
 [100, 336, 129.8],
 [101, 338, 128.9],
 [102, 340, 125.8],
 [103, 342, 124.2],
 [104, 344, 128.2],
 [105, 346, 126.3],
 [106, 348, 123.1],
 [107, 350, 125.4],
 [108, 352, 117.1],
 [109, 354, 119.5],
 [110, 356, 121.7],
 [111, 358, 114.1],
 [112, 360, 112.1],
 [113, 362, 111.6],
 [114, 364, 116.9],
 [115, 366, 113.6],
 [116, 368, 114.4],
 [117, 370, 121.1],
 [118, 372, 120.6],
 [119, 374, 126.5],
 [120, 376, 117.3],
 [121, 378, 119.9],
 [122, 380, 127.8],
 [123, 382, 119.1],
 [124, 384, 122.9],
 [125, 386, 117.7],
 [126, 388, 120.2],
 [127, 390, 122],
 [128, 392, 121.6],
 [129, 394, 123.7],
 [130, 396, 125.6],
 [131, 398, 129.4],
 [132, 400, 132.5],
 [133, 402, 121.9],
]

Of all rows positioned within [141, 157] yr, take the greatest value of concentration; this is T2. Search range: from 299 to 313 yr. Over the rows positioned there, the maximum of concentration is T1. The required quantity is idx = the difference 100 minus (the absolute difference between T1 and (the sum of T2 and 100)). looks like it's -14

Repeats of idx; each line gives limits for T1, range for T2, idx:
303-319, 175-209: 1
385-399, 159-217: 4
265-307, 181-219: 2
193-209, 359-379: -11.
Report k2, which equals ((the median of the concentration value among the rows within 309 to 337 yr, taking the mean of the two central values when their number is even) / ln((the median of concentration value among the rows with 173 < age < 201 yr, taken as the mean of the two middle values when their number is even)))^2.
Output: 673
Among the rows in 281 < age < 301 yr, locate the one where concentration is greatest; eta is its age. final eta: 296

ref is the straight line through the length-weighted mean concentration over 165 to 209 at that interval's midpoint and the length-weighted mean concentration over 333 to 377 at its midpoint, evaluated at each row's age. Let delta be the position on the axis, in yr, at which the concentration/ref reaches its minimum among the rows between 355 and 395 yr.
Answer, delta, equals 362 yr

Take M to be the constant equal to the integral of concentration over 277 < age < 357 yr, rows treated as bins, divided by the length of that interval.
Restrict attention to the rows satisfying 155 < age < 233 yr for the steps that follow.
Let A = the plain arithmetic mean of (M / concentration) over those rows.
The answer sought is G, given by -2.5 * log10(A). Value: -0.16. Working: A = 1.16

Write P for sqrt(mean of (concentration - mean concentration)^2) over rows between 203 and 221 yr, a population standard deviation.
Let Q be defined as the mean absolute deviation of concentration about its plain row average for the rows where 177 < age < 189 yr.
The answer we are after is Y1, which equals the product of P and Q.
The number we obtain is 39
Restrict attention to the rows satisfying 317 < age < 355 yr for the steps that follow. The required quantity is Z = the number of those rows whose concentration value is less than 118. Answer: 2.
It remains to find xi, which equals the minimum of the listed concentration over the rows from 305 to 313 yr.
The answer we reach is 113.4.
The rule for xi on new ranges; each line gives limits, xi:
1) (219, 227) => 71.73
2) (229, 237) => 87.79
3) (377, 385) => 119.1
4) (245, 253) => 90.22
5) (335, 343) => 124.2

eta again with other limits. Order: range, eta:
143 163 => 148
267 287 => 282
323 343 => 330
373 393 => 380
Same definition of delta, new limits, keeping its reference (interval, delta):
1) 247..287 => 248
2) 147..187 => 166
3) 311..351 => 320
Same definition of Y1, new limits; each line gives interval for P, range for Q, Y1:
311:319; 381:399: 6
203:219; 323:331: 59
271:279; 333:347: 12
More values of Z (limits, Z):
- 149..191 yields 16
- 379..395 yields 1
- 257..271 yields 7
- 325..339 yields 0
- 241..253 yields 6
